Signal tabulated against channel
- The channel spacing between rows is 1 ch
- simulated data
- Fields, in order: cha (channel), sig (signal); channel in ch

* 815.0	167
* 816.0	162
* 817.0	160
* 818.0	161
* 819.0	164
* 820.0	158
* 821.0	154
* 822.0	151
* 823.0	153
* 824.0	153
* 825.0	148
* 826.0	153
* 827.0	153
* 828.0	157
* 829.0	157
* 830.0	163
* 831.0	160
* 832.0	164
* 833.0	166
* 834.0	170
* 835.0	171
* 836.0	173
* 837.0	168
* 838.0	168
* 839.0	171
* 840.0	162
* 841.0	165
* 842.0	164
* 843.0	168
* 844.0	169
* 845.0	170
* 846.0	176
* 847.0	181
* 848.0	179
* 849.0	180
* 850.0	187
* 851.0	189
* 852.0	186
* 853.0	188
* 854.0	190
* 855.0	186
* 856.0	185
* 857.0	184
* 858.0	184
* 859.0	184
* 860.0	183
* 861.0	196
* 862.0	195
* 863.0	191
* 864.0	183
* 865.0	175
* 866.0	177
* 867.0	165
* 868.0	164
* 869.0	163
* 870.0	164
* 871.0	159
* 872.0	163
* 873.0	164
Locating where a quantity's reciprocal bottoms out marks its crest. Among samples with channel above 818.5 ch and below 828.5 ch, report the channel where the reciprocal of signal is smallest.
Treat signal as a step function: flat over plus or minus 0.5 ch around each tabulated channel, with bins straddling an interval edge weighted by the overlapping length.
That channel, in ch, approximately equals 819.0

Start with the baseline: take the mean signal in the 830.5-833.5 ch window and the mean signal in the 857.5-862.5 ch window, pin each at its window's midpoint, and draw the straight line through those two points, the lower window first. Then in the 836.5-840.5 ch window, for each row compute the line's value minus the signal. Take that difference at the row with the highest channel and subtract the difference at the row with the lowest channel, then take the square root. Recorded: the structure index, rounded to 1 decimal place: 2.9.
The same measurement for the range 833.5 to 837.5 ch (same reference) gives 2.2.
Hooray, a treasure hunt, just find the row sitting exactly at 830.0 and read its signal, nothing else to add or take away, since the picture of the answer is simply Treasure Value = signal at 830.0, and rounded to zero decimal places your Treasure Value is 163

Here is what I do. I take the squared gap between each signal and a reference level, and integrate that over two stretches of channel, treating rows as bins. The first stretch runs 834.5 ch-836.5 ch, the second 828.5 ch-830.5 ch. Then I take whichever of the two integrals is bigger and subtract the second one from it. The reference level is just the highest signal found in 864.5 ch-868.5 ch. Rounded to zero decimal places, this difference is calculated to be 0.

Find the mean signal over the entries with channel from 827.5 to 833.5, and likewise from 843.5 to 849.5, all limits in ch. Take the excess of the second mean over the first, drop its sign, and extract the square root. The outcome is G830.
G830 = 3.8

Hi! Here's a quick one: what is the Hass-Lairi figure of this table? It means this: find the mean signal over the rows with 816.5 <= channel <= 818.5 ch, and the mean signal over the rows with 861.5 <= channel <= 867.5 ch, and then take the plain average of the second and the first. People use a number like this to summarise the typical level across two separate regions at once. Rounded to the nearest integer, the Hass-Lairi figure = 171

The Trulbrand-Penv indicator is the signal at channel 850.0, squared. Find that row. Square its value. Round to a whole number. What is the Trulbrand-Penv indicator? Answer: 34969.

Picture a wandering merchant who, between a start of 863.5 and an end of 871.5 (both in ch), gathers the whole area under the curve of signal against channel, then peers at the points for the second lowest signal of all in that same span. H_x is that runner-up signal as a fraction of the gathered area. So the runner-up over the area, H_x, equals 0.121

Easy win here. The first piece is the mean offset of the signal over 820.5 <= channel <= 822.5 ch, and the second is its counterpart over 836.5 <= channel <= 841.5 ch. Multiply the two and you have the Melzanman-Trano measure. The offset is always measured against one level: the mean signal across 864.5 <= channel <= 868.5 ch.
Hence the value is 61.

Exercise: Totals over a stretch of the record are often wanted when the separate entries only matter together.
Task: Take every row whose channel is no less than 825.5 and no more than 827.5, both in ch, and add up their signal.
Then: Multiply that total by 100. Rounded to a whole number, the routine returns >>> 30600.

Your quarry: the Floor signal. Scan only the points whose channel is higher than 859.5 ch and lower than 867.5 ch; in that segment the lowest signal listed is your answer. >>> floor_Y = 165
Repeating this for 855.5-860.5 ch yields 183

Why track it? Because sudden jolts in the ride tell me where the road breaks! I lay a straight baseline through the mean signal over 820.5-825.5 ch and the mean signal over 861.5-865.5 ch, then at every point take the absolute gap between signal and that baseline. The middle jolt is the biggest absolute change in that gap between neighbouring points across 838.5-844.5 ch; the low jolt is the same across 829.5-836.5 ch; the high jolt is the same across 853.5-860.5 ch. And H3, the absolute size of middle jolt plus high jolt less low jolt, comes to 4.2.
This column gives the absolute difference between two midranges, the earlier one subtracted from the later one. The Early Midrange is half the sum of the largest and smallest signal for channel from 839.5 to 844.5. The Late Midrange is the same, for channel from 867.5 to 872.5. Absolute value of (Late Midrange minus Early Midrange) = 4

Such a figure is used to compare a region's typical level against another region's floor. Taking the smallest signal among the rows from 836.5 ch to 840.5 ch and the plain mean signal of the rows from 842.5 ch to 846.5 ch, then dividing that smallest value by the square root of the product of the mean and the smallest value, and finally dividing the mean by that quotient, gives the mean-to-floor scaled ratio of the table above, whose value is 175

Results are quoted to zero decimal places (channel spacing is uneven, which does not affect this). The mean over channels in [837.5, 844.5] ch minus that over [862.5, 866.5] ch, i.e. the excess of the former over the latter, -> -15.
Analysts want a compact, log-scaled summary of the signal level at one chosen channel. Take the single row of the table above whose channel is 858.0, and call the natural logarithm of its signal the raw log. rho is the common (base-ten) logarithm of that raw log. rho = 0.717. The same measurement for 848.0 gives 0.715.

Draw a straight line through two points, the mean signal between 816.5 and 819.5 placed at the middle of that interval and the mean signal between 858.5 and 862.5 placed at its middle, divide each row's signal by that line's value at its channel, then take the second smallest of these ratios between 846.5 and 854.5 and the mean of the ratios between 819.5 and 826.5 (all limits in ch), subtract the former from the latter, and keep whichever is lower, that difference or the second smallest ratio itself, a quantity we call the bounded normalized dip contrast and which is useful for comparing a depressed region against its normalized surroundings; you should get -0.06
